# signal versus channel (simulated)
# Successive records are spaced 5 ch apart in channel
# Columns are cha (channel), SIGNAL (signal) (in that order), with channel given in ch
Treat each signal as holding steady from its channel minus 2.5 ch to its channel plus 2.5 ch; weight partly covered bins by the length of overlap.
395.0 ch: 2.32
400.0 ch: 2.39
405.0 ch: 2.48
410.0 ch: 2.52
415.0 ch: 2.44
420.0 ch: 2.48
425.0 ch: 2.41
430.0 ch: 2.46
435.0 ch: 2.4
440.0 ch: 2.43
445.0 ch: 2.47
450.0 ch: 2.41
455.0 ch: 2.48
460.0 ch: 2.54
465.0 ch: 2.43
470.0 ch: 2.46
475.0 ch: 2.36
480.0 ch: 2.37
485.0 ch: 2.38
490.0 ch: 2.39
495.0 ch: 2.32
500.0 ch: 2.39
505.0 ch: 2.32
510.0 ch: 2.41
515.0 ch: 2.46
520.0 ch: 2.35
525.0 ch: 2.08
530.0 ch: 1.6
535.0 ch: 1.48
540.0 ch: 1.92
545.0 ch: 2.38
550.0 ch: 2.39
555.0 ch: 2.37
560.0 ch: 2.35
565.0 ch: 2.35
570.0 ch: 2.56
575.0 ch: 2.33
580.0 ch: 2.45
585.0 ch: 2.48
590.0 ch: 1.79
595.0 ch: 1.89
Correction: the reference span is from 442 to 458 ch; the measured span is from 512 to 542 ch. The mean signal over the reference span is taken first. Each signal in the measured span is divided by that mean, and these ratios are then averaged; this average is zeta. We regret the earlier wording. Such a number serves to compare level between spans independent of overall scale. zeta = 0.81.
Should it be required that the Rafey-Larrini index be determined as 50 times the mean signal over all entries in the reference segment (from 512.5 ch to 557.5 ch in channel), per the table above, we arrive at 106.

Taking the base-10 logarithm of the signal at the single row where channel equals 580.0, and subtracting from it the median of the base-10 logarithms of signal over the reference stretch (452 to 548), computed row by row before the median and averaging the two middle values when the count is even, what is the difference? 0.013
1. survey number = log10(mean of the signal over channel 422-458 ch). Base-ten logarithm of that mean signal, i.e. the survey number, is 0.387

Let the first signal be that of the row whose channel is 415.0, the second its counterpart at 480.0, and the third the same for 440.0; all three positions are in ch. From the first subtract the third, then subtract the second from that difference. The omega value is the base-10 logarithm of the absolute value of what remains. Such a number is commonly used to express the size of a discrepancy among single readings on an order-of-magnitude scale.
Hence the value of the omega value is 0.373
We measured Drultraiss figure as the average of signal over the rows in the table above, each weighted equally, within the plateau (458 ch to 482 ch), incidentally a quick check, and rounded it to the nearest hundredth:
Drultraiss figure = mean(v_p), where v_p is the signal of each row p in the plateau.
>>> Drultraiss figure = 2.43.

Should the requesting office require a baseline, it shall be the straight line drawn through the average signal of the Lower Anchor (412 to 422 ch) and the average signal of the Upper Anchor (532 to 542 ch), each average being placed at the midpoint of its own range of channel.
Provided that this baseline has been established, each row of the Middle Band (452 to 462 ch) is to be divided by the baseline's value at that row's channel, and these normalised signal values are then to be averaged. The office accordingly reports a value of 1.14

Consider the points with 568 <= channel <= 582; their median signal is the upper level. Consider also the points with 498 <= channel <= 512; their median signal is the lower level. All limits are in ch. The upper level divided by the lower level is 1.03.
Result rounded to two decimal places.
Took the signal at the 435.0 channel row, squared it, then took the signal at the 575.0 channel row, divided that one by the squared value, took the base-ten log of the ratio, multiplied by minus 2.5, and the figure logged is 0.98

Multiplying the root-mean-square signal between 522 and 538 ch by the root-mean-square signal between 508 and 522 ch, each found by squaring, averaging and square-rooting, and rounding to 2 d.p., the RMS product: 4.19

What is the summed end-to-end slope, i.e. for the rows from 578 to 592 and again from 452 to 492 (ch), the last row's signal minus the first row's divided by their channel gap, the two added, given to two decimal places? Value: -0.07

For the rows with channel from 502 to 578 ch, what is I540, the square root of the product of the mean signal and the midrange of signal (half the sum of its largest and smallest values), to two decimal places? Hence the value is 2.12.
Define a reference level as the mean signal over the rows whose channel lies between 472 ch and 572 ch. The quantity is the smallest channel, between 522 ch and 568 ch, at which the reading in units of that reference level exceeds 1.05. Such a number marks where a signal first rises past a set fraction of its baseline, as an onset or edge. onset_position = 545.0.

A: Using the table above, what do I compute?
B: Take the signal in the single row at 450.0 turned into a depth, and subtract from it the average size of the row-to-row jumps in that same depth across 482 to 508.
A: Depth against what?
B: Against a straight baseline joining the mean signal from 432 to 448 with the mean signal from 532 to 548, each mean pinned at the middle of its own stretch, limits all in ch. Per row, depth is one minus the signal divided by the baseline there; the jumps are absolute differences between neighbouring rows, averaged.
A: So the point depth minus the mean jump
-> -0.037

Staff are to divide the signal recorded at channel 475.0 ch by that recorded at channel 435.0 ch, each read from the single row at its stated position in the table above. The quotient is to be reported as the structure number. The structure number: 0.98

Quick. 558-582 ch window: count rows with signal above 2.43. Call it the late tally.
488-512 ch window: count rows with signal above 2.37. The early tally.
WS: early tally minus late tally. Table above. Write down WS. 1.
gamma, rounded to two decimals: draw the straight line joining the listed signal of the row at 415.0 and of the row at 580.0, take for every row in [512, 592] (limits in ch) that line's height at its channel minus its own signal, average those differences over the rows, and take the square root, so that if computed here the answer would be 0.49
